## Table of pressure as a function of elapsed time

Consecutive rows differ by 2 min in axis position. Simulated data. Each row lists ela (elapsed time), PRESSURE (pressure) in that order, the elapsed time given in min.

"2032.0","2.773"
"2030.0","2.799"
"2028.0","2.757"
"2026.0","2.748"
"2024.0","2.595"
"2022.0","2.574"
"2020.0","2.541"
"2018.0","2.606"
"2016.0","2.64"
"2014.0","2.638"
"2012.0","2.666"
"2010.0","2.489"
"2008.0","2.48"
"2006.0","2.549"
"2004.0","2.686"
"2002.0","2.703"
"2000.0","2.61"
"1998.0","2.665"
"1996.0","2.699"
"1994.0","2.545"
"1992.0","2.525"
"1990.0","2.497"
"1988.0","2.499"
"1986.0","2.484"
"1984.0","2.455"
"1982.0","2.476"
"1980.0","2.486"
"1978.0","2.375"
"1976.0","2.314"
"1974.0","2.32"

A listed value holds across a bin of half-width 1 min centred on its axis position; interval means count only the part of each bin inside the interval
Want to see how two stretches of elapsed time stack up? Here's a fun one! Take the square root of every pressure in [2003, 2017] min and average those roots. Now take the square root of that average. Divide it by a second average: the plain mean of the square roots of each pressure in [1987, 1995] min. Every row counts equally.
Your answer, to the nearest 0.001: 0.800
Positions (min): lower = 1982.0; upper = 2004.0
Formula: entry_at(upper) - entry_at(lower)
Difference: 0.21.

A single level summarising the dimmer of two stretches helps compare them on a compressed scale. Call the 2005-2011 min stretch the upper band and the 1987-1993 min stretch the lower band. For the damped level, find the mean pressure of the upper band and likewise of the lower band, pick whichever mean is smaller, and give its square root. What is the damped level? 1.58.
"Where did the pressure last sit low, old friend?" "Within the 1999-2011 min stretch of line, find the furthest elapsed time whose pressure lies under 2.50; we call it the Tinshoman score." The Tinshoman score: 2010.0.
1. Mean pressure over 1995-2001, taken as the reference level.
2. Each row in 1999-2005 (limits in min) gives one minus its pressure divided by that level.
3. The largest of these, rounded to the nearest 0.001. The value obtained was 0.018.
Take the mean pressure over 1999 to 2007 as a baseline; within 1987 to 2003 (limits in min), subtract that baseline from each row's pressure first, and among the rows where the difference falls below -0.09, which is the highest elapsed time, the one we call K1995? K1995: 1994.0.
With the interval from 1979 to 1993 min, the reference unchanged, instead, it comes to 1992.0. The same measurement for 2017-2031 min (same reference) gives 2020.0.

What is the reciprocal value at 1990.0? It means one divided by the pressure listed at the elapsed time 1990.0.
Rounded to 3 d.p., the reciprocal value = 0.400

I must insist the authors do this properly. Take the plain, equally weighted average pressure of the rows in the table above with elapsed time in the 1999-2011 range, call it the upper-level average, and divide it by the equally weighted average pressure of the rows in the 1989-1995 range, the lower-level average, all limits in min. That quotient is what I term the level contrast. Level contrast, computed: 1.03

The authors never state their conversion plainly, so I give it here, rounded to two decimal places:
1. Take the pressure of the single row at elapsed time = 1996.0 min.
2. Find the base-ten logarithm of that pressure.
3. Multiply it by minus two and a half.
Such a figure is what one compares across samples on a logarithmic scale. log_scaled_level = -1.08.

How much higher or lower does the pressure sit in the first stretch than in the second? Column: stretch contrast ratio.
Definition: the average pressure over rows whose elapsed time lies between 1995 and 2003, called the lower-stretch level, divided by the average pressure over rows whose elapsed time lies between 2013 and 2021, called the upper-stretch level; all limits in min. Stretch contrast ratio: 1.02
